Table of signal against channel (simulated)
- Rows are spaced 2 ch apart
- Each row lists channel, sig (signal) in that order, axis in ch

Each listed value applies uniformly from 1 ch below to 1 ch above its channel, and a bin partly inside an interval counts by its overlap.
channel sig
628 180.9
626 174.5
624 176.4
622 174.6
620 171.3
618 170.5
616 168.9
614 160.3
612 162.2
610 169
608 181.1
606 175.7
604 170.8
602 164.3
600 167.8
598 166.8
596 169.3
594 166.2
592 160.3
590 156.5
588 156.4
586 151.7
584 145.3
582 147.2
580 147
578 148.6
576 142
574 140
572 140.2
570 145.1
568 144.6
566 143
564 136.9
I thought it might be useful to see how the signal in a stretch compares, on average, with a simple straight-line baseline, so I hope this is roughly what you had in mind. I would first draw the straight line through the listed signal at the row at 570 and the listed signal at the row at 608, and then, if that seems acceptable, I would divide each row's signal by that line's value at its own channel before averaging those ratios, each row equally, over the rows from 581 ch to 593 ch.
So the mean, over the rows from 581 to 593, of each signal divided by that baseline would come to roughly 0.95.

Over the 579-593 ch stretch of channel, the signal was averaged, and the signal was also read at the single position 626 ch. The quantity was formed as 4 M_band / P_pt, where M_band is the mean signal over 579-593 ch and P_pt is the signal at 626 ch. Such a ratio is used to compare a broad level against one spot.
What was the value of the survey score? 3.49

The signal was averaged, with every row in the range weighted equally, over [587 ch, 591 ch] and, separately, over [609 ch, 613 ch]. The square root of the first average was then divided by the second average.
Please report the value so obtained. 0.076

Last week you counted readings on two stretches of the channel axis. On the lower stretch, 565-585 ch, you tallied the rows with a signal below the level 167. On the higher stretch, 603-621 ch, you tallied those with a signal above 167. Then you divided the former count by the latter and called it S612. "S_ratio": 1.43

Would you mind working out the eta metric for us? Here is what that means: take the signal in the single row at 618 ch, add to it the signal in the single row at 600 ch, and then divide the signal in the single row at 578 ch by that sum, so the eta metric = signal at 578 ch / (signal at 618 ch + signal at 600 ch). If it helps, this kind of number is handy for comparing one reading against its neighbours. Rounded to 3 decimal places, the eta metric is 0.439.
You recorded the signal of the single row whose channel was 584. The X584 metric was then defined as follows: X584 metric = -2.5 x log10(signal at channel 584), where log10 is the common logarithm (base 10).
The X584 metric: -5.41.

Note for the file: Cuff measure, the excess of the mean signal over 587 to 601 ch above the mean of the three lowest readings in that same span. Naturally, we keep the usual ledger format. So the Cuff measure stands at 5.6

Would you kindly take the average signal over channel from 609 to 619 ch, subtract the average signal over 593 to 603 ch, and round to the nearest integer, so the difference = -1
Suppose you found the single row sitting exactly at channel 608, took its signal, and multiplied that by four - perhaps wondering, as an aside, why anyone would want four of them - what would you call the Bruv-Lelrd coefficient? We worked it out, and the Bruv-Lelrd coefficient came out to 724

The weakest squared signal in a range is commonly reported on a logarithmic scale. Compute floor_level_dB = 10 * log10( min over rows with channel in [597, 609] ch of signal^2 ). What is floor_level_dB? 44.3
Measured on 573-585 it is 42.9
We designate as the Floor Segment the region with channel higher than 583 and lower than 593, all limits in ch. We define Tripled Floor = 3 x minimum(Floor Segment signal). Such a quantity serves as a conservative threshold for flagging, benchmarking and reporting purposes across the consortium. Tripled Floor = 436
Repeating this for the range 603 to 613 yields 487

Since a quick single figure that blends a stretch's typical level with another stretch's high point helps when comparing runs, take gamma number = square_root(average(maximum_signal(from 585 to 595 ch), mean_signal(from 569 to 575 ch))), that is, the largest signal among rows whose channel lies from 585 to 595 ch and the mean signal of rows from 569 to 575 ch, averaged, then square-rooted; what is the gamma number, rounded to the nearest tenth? 12.4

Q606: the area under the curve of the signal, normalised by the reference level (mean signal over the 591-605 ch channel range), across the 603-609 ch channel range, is 6.34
